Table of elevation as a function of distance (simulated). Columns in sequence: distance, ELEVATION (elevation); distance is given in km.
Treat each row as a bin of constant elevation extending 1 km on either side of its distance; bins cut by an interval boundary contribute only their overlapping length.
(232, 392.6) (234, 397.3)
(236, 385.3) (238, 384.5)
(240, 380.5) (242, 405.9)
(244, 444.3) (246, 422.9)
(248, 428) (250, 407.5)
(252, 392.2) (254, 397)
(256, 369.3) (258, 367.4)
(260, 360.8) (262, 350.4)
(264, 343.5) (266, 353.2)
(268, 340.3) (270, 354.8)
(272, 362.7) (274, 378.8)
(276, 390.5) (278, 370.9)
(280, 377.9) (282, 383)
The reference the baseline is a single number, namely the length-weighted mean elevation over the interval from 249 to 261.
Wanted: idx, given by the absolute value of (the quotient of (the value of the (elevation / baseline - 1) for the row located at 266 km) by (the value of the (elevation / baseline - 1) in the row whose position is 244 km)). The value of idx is 0.47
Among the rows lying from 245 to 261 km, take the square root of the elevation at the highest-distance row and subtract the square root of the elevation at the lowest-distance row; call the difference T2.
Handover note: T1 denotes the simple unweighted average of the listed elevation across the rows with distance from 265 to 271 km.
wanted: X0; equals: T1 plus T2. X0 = 348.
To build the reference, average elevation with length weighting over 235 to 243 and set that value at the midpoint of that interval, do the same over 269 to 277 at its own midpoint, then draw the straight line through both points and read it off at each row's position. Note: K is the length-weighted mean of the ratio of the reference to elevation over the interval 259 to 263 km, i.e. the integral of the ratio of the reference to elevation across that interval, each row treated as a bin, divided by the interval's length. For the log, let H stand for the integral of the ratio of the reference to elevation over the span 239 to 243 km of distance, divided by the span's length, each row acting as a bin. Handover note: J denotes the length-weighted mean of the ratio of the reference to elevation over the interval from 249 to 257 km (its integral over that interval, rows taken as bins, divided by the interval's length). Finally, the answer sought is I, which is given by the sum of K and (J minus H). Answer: 1.05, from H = 0.99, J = 0.98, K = 1.06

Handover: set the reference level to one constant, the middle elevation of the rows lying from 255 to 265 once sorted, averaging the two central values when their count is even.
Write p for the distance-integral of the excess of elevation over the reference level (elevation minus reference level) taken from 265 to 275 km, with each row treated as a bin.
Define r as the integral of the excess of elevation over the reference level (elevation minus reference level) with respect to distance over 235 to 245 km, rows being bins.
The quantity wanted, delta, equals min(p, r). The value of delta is -28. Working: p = -28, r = 393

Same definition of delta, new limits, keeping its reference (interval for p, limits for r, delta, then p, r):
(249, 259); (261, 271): -124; 259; -124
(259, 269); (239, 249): -112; -112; 555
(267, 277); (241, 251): 46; 46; 609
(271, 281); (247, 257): 154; 154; 380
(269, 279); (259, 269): -112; 107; -112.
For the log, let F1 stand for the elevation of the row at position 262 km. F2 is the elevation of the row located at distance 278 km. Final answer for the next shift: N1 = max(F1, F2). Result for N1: 371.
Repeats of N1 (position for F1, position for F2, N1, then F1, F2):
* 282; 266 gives 383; 383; 353.2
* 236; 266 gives 385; 385.3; 353.2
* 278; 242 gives 406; 370.9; 405.9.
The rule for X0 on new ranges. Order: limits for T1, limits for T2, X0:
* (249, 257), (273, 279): 391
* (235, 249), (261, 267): 407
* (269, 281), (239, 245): 374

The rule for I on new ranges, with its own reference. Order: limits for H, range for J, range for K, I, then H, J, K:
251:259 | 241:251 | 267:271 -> 0.99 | 1.00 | 0.92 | 1.08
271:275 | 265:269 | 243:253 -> 1.00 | 1.00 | 1.08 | 0.92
